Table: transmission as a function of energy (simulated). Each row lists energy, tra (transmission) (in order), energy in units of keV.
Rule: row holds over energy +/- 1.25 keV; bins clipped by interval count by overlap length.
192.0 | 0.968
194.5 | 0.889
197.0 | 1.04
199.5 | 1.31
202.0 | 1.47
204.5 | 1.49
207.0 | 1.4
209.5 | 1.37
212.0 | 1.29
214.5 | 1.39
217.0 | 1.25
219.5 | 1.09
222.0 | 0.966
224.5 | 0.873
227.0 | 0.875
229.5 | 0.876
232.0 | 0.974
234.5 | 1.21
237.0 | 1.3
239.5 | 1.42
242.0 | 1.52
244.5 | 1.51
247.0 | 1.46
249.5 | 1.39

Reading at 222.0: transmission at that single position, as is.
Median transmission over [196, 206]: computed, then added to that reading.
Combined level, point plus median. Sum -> 2.36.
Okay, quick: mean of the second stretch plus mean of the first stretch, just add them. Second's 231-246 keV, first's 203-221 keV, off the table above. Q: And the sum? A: 2.65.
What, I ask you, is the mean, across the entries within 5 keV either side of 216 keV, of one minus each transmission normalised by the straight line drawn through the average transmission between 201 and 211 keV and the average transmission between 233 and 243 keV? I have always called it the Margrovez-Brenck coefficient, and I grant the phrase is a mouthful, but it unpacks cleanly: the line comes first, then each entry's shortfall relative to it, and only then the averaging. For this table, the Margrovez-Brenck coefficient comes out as 0.11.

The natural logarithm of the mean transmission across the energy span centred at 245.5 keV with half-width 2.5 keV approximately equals 0.40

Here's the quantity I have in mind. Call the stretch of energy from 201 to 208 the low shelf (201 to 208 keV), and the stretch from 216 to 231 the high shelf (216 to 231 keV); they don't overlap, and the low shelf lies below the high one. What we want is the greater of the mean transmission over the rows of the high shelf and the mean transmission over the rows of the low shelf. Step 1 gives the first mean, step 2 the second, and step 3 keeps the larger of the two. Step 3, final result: 1.45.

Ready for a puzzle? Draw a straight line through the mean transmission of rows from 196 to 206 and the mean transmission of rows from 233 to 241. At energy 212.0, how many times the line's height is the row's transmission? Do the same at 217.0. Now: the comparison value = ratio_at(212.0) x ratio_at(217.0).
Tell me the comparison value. 0.92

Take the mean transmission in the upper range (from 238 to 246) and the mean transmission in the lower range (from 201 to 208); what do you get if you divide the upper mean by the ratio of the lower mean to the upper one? 1.5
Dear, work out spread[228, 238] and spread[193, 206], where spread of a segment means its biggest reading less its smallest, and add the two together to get 1.0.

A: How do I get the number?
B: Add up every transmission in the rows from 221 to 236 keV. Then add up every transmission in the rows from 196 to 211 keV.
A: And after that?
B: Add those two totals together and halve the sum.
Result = 6.93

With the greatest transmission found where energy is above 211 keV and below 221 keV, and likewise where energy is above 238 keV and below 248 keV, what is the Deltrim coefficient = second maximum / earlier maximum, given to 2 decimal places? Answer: 1.09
